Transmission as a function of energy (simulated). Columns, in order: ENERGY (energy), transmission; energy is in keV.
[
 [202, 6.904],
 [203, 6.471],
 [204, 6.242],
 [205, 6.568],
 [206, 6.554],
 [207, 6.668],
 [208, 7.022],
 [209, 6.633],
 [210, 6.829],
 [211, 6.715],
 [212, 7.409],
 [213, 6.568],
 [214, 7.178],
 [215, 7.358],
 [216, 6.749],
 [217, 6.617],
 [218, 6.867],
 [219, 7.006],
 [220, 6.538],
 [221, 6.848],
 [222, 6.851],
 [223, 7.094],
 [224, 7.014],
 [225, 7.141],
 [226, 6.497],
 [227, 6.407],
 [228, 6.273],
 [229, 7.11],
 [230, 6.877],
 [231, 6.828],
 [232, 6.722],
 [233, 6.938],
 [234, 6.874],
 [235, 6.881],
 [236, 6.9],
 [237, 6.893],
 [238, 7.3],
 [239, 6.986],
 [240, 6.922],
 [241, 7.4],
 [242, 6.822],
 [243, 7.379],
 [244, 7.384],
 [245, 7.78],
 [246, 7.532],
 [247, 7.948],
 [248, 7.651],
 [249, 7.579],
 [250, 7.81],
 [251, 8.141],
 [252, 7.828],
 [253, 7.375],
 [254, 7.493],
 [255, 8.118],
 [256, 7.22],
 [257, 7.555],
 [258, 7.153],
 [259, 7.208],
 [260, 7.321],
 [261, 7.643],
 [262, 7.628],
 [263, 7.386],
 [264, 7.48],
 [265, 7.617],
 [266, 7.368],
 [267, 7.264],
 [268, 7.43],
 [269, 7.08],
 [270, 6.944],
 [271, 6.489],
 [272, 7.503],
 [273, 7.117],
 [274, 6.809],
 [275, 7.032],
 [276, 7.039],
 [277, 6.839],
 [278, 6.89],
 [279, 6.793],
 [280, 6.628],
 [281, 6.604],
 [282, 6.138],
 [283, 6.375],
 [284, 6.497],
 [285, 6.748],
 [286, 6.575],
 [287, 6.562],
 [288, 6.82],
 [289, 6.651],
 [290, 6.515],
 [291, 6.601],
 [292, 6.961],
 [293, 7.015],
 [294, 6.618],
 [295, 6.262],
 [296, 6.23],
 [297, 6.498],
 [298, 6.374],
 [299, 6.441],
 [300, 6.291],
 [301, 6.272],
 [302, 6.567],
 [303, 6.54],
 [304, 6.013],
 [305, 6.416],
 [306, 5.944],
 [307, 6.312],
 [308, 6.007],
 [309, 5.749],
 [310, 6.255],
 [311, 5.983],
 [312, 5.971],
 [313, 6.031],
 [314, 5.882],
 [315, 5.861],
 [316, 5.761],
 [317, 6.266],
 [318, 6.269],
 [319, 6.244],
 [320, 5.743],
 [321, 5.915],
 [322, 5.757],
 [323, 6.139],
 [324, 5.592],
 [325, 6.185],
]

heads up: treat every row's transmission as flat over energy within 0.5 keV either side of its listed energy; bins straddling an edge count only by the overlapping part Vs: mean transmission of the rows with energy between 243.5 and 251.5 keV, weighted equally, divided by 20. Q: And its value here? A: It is 0.386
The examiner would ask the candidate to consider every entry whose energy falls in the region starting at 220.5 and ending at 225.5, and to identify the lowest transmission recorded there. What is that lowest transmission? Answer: 6.848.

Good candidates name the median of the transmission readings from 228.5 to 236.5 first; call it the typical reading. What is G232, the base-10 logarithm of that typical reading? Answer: 0.838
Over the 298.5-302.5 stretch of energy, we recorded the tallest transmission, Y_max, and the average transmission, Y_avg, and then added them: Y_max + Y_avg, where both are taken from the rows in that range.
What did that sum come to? 13.0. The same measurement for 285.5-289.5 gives 13.5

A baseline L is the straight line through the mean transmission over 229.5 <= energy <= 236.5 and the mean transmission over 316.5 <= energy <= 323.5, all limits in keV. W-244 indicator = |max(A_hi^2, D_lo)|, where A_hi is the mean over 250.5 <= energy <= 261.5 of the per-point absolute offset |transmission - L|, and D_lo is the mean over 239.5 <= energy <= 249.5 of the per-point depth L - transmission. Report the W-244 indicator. 0.82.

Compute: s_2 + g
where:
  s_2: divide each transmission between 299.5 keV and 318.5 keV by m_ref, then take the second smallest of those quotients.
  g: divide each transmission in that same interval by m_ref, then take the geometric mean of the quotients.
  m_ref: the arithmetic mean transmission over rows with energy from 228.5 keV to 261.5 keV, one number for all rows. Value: 1.62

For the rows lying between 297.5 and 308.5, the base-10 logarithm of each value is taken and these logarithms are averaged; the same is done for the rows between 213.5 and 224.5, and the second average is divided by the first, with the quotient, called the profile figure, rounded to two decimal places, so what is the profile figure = 1.05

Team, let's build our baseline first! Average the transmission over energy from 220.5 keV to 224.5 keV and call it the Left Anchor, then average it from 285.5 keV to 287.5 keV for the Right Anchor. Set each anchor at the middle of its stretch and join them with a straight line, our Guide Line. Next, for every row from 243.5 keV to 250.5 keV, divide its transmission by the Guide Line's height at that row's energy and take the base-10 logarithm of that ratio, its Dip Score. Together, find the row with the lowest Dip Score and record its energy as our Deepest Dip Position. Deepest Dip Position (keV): 244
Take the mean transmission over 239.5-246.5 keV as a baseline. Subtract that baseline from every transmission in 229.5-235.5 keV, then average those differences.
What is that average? -0.46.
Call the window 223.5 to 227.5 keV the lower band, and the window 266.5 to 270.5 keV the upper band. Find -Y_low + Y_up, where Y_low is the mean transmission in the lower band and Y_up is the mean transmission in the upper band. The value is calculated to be 0.4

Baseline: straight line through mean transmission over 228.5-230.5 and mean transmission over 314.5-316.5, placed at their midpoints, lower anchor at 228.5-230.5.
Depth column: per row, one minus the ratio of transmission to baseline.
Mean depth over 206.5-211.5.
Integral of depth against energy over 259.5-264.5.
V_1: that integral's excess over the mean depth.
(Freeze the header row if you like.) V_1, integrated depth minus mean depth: -0.8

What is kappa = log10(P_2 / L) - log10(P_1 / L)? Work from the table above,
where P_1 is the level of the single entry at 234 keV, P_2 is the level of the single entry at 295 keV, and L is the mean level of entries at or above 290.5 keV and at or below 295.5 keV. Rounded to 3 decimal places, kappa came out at -0.040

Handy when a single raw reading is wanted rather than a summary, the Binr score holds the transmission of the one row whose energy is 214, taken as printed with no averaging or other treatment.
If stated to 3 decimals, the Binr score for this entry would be 7.178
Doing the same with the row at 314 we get 5.882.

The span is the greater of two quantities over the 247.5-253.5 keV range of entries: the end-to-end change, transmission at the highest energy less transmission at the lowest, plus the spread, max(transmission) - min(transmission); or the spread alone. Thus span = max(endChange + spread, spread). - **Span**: 0.77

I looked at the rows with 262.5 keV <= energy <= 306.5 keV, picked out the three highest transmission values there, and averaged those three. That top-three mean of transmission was 7.5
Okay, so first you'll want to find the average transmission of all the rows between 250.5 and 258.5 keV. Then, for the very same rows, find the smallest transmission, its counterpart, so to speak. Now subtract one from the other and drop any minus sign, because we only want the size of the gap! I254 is 0.46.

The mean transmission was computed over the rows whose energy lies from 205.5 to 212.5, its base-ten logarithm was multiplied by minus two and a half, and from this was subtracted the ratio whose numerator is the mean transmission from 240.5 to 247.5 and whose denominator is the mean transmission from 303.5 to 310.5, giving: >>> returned -3.31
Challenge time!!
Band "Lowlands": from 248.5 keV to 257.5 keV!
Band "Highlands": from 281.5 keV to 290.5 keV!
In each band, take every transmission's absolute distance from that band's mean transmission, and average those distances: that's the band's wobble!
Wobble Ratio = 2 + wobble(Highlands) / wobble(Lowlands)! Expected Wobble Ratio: 2.5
